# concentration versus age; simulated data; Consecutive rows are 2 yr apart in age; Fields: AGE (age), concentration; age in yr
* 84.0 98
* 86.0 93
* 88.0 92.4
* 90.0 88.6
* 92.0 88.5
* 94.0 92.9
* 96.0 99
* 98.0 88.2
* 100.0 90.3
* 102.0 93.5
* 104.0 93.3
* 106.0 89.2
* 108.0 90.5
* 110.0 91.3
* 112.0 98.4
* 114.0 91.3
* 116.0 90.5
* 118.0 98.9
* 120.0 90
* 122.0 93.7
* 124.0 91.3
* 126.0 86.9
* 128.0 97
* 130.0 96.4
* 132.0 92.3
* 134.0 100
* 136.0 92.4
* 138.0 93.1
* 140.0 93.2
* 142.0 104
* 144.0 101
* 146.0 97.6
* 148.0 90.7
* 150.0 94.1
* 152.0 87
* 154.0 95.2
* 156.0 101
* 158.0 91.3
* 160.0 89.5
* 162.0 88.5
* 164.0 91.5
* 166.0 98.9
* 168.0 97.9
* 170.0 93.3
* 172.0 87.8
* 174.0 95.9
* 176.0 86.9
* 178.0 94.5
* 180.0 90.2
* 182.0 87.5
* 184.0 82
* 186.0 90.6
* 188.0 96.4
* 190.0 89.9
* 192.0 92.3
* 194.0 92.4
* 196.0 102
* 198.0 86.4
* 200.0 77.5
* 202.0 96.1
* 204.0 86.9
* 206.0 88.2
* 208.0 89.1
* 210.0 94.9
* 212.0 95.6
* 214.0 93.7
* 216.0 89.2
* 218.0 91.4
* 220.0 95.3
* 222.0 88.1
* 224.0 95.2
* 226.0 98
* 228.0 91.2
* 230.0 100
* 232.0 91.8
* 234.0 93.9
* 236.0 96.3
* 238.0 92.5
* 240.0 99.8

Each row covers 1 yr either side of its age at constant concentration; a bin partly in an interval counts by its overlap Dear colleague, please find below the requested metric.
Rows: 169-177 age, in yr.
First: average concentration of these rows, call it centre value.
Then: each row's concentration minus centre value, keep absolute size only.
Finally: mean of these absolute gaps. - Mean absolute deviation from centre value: 3.6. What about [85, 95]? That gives 2.0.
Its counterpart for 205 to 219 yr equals 2.6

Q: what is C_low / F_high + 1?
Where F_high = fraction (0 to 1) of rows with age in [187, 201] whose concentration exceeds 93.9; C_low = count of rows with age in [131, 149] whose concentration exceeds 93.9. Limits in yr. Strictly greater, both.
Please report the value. 15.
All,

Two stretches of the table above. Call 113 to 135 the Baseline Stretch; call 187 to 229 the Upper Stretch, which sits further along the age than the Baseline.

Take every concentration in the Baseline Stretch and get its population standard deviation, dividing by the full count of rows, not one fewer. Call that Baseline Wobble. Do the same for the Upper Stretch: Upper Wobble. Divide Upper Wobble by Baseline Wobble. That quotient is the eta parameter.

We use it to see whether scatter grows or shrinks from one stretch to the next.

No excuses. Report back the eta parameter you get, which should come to 1.3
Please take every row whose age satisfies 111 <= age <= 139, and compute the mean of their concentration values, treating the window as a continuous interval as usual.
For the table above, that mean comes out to 93.7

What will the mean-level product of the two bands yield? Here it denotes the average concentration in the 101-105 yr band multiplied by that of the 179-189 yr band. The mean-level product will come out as 8344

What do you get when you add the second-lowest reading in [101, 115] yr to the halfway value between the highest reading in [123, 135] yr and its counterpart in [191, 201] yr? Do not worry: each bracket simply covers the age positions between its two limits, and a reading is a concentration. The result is 191.5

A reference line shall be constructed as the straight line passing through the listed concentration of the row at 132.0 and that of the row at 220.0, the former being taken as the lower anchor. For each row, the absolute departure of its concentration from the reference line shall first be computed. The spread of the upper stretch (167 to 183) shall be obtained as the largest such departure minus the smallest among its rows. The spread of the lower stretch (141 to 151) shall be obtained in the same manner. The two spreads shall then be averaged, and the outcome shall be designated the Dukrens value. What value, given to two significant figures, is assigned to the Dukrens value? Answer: 8.4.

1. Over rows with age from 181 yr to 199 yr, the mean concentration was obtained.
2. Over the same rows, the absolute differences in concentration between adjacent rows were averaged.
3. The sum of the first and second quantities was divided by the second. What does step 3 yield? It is 14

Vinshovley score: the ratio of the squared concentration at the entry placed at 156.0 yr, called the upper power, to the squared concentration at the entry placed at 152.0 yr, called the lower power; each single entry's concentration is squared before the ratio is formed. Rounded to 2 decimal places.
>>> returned 1.35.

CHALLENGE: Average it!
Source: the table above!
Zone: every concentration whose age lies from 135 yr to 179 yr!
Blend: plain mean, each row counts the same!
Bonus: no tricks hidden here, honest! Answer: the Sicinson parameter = 93.9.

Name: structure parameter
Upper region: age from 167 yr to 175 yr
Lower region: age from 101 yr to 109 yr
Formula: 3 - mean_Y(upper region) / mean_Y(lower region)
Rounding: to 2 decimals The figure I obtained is 1.98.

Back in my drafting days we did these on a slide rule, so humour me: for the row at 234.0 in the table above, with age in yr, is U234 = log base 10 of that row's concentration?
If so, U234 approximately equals 1.973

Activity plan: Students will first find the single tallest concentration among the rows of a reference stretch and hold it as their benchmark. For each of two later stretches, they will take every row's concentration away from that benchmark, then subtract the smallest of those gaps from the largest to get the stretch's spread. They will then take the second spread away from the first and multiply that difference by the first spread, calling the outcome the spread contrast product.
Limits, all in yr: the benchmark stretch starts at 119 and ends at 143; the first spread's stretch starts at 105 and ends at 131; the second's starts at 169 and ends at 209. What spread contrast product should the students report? -150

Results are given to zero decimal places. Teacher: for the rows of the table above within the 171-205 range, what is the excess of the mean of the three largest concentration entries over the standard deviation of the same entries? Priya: 92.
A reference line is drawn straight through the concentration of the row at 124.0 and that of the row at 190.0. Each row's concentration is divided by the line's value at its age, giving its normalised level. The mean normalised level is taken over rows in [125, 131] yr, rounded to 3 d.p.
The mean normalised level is 1.024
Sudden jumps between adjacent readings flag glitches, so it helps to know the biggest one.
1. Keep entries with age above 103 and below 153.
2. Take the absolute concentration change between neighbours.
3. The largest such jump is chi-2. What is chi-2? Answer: 10.8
